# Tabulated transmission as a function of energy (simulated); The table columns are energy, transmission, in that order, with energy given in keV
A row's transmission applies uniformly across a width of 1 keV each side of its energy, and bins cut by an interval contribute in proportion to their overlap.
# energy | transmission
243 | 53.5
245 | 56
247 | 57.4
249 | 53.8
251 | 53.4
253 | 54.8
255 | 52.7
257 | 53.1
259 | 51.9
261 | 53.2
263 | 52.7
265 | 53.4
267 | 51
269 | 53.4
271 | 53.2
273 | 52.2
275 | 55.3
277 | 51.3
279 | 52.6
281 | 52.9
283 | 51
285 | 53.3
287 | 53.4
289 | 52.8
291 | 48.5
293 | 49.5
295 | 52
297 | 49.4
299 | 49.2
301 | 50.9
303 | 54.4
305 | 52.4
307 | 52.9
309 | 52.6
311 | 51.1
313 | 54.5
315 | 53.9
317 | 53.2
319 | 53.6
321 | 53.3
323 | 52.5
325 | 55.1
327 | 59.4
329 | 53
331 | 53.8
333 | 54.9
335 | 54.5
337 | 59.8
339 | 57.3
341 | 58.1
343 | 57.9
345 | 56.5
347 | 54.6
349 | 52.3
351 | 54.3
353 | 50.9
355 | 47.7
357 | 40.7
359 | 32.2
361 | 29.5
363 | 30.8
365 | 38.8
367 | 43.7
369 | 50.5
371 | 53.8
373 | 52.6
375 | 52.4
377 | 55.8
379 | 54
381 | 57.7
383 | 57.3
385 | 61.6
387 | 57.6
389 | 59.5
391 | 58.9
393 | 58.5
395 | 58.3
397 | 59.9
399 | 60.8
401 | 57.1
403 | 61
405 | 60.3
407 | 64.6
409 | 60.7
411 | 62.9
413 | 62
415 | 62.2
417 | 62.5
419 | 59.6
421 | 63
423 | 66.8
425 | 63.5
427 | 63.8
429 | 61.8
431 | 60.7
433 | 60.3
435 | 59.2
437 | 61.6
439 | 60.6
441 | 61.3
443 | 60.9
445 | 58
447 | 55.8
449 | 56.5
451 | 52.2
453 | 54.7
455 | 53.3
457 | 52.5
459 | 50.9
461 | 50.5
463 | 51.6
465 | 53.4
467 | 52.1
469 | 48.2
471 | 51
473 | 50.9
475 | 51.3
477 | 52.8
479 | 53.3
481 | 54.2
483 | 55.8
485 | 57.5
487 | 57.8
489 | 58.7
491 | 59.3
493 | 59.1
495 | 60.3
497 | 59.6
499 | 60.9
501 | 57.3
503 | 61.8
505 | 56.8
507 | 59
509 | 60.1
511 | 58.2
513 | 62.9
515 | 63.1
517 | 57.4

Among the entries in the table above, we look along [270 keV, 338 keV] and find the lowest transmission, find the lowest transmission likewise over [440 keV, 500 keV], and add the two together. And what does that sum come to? 97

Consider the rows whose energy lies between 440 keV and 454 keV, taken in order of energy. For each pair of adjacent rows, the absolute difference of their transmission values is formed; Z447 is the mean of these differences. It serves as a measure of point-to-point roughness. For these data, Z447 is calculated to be 2.2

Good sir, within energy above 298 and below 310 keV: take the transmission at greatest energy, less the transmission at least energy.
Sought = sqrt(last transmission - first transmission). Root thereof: 1.8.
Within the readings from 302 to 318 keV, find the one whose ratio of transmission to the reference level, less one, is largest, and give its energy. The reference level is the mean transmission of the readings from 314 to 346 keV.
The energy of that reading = 313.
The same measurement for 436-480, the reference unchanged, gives 437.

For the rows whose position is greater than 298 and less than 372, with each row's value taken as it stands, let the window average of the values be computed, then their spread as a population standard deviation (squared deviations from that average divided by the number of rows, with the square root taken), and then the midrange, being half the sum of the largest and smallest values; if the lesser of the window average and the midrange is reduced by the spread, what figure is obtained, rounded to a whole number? 37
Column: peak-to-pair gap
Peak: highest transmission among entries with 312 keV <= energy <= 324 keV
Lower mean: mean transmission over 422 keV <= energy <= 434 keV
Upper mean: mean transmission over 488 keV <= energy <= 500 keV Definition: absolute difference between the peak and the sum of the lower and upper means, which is 68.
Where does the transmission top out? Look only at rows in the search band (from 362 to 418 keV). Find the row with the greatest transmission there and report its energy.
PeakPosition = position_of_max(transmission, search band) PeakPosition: 407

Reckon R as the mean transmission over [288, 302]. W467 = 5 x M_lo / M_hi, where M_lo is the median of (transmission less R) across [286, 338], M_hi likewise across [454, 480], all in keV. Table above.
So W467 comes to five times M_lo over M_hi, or 10.9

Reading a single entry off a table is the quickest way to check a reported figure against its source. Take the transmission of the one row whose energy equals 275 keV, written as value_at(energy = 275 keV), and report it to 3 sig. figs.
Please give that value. 55.3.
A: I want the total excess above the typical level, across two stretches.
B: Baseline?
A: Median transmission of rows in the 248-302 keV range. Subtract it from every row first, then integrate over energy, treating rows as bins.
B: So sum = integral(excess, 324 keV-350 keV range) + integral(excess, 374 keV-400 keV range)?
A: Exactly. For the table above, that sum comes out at 219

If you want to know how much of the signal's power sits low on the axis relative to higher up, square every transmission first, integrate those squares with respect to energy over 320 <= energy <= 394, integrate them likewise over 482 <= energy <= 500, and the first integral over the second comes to 3.32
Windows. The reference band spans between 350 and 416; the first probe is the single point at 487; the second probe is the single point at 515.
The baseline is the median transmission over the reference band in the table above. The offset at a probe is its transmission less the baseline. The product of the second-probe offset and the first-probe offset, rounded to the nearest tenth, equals 2.9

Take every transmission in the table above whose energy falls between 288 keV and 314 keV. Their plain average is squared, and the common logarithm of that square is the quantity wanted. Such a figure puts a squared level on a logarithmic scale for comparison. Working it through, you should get 3.42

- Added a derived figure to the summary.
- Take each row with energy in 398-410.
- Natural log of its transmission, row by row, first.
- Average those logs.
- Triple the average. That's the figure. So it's 12.3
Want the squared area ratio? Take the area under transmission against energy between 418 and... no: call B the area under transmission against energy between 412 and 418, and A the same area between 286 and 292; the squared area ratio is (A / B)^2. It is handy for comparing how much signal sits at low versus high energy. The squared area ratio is 0.69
